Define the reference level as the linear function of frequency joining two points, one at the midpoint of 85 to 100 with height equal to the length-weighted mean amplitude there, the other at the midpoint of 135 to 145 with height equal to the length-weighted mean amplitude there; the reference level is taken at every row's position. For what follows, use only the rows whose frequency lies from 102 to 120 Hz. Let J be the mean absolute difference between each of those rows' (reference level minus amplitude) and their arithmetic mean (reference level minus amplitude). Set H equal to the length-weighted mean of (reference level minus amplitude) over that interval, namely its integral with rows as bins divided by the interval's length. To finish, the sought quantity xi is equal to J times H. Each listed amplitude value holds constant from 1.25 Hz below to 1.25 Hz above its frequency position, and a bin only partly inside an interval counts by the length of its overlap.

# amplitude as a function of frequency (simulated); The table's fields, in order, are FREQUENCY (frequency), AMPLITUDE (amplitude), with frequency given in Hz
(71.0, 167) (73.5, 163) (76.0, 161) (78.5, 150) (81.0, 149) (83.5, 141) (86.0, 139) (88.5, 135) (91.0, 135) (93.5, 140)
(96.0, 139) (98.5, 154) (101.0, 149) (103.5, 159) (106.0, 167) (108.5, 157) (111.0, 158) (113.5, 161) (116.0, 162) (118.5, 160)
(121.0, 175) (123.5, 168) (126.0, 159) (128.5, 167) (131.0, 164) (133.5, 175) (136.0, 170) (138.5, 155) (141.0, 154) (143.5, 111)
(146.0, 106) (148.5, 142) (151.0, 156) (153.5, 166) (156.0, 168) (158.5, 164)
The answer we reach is -41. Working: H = -18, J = 2.3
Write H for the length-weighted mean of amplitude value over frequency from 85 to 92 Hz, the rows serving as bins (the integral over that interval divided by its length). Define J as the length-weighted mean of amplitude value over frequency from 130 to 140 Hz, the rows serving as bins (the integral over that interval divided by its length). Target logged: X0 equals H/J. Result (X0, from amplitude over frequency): 0.8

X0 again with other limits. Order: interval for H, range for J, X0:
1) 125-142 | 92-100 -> 1.1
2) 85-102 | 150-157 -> 0.9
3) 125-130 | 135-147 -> 1.2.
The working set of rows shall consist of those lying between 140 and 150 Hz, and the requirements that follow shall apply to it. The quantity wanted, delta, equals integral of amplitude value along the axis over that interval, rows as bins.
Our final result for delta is 1283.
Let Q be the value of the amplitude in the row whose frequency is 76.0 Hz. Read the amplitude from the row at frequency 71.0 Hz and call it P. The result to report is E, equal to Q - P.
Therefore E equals -6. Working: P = 167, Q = 161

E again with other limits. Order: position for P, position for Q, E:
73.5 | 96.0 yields -24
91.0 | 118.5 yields 25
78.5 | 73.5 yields 13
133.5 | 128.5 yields -8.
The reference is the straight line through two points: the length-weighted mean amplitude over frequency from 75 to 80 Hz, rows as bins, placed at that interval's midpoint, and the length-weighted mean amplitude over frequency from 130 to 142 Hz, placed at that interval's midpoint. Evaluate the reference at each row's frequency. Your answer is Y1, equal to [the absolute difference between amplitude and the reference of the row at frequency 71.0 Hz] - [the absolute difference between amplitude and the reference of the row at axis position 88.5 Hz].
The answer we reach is -8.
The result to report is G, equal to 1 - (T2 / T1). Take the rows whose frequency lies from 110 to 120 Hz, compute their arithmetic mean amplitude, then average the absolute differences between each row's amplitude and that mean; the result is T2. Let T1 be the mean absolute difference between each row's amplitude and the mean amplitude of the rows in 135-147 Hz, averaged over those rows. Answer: 0.9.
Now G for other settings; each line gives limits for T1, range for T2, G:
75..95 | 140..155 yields -1.8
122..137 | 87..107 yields -1.6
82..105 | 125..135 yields 0.3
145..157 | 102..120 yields 0.9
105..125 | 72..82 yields -0.3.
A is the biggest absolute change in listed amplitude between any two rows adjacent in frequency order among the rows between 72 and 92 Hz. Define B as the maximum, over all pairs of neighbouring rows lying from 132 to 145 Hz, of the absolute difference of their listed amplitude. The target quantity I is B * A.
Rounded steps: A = 11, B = 43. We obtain 473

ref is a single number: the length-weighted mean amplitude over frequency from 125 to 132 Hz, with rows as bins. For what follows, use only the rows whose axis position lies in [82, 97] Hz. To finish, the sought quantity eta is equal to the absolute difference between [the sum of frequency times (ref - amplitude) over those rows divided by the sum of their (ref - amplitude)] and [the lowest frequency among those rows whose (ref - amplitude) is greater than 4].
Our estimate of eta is 6.3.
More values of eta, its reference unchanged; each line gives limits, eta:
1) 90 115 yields 5.9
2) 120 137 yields 2.8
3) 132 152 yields 7.9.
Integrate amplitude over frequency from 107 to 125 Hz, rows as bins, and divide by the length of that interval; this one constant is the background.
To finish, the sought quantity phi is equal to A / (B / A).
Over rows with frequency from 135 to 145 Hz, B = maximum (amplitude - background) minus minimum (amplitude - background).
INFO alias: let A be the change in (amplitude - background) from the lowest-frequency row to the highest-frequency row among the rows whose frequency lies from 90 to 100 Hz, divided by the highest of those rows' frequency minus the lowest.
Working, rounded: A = 2.5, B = 59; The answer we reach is 0.11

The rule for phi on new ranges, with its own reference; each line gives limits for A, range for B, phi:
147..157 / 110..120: 3.00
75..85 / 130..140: 0.36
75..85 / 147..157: 0.27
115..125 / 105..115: 0.06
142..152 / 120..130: 2.25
